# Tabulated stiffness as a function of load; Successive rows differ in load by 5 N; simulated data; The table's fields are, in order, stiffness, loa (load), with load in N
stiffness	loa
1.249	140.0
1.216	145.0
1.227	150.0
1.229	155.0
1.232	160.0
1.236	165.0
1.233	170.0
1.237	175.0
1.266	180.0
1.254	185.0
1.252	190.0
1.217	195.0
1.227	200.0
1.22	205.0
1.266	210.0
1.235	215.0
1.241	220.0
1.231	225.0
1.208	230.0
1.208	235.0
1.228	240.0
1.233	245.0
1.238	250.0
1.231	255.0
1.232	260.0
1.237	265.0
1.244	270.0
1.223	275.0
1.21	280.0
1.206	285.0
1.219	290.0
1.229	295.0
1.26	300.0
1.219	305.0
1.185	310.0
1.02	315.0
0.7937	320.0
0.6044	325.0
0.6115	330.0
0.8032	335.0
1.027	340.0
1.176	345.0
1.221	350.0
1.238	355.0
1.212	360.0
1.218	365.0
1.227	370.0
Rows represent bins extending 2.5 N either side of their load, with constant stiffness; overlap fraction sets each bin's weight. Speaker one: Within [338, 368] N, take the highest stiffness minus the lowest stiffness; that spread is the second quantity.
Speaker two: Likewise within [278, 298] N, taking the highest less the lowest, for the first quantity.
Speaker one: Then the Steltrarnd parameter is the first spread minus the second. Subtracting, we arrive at -0.2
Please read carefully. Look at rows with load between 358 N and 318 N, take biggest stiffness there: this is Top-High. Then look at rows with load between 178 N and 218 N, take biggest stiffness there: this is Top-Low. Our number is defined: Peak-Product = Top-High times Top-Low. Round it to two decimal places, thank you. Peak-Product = 1.57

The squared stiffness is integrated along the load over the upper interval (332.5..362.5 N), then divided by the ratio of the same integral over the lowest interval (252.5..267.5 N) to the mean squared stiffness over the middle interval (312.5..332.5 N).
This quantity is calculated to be 1.0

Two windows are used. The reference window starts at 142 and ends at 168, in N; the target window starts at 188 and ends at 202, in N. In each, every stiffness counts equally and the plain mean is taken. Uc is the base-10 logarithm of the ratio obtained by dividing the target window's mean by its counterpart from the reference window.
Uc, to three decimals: 0.001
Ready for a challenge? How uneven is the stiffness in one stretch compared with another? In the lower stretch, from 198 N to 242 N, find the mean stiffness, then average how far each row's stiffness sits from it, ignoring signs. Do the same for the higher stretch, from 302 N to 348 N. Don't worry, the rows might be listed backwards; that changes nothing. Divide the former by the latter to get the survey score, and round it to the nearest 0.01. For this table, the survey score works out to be 0.06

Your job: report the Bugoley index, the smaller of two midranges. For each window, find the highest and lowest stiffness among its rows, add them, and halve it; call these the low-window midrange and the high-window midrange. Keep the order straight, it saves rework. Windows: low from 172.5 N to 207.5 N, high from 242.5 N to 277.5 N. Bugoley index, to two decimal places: 1.23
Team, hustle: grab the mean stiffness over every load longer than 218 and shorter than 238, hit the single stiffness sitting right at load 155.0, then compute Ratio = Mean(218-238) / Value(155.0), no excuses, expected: 0.99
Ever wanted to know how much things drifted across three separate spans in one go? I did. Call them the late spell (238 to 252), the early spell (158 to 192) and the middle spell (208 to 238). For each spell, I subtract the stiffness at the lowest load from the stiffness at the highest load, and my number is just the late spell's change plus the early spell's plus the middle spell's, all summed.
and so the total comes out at 0.0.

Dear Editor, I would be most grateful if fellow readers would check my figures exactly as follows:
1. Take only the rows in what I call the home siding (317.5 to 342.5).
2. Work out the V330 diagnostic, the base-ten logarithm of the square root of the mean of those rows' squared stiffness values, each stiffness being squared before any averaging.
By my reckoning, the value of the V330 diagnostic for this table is -0.106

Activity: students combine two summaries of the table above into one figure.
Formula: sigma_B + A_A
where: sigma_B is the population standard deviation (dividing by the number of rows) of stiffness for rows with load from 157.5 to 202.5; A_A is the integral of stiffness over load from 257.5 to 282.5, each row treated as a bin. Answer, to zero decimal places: 31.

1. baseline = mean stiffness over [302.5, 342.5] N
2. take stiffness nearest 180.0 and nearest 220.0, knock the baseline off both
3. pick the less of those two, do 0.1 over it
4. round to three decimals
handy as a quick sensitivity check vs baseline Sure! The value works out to 0.300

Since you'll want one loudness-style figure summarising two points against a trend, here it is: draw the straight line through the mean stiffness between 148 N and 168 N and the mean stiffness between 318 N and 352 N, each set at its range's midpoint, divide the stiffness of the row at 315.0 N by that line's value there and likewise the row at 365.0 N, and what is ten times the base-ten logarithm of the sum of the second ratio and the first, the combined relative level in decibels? 4.1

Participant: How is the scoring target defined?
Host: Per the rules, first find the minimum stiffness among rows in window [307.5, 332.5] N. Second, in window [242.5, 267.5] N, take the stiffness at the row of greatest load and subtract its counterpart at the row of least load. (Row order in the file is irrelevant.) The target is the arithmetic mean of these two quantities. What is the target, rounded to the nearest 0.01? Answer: 0.30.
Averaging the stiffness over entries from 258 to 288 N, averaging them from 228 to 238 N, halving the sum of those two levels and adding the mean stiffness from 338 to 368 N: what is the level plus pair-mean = 2.40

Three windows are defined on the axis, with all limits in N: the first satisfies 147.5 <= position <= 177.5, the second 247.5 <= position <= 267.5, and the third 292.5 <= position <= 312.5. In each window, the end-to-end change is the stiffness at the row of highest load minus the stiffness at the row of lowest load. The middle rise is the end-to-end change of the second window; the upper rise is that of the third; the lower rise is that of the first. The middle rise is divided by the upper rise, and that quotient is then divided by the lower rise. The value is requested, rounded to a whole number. 2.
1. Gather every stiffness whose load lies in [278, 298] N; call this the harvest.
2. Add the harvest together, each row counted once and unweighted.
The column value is 4.9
